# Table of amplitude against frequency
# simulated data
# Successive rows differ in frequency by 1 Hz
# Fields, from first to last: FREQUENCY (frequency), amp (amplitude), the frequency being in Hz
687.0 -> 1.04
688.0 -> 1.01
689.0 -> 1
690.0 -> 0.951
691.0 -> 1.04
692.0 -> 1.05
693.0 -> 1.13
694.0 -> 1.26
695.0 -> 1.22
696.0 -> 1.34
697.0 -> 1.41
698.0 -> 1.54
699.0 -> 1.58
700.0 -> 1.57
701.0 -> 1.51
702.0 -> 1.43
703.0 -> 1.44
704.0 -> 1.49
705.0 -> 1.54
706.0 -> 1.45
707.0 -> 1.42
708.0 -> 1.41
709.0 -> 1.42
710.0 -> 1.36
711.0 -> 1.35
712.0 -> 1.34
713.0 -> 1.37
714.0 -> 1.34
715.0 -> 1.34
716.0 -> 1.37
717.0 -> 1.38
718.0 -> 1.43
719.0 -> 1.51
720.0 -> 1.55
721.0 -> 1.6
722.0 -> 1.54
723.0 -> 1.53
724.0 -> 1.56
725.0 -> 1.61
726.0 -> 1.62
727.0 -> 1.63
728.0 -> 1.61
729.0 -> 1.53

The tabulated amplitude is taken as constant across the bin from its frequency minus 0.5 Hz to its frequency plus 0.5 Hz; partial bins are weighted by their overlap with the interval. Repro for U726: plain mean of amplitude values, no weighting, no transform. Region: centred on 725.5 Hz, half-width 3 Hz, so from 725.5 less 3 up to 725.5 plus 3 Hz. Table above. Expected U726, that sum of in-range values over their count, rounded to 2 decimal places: 1.59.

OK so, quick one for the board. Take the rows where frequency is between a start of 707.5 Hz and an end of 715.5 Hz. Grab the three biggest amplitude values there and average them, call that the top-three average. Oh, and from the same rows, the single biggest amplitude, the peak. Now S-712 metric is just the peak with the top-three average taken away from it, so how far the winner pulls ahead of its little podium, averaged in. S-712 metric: 0.020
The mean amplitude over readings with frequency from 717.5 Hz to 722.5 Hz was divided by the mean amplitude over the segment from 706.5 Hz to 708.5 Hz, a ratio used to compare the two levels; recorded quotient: 1.08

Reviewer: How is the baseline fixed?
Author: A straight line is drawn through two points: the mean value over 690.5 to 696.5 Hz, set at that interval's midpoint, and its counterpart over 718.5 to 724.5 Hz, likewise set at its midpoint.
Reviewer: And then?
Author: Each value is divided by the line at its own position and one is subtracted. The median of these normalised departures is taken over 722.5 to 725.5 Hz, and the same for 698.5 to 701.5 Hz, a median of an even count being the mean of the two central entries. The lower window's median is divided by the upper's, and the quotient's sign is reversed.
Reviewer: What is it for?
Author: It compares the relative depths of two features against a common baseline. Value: 18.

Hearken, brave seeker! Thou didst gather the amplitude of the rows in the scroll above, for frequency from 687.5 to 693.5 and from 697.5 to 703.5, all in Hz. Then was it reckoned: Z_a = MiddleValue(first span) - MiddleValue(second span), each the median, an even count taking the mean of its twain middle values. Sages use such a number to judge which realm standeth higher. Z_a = -0.50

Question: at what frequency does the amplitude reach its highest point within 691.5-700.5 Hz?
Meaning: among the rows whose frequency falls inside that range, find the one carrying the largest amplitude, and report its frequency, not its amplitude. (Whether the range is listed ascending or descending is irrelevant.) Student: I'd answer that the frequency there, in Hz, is 699.0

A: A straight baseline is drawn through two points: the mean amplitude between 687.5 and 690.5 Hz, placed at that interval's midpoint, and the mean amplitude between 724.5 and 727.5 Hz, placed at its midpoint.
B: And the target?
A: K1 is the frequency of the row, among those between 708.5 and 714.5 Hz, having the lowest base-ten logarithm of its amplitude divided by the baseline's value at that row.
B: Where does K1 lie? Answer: 714.0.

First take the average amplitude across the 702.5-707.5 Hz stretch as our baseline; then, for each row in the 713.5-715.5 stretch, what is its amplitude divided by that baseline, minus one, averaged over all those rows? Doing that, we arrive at -0.09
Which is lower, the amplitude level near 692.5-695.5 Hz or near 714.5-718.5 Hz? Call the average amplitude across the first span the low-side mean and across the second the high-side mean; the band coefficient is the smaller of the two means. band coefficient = 1.20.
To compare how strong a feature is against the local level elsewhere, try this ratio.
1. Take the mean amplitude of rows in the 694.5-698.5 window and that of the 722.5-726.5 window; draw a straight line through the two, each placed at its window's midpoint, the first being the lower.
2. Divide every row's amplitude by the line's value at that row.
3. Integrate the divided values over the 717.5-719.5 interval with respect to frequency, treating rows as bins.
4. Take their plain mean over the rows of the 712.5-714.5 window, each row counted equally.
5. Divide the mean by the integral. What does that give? 0.47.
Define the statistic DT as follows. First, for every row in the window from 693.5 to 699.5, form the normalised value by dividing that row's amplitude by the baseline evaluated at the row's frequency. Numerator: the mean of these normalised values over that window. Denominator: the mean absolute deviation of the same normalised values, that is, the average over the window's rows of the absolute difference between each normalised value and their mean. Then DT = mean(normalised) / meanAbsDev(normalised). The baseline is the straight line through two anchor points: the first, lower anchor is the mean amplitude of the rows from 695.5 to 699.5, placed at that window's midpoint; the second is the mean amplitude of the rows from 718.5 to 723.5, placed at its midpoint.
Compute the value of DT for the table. 12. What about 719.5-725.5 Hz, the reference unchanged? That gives 61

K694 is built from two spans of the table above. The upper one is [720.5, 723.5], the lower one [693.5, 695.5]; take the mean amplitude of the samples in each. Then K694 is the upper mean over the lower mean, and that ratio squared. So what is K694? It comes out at 1.58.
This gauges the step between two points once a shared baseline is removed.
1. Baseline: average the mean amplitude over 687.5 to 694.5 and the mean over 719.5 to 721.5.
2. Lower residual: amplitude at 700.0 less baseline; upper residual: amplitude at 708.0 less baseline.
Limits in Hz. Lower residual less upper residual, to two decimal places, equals 0.16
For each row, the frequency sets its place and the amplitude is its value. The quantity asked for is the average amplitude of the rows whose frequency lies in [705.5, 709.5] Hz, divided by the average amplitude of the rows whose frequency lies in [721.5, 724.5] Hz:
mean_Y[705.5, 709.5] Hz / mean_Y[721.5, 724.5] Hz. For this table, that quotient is 0.92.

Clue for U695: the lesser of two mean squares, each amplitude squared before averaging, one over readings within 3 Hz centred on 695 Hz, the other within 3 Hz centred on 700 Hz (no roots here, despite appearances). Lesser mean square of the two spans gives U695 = 1.62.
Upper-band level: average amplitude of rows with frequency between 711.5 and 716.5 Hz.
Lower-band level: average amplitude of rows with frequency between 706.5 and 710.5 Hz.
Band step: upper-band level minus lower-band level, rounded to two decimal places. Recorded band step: -0.05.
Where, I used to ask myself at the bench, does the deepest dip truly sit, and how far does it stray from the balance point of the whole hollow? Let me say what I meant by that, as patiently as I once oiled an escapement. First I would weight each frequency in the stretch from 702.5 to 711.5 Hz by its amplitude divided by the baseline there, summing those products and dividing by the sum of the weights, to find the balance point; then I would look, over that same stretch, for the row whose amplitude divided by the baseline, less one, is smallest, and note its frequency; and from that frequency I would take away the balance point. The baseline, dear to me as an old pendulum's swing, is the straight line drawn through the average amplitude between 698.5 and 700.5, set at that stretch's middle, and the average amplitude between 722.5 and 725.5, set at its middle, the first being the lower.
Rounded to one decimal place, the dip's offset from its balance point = 4.1 Hz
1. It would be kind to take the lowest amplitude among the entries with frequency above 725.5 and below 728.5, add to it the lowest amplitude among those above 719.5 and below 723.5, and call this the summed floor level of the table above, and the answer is 3.1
